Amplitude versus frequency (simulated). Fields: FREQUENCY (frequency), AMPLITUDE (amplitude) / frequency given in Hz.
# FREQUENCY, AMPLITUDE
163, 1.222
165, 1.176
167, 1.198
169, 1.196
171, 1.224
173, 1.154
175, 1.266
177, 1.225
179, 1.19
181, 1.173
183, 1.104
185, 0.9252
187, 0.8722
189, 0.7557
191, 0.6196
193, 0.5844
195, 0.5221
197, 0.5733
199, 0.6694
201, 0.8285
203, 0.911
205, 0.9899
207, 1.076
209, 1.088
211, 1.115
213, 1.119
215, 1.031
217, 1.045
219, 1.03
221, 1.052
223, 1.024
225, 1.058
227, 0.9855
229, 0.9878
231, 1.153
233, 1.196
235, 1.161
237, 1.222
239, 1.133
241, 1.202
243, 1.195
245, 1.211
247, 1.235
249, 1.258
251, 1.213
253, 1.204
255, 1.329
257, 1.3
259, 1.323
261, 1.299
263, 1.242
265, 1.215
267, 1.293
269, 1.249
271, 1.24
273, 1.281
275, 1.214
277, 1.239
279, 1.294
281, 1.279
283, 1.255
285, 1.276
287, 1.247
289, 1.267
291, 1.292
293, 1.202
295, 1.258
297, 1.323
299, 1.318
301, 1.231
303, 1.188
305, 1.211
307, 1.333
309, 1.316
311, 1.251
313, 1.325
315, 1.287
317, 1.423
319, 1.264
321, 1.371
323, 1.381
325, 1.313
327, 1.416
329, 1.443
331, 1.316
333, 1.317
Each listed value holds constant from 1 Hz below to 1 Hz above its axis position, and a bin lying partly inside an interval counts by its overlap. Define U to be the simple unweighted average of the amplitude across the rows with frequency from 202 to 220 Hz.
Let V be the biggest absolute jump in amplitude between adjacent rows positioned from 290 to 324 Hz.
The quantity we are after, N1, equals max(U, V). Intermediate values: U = 1.04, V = 0.16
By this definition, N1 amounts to 1.04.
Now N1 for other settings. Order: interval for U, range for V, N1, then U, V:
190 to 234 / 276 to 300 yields 0.94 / 0.94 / 0.09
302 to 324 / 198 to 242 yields 1.30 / 1.30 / 0.17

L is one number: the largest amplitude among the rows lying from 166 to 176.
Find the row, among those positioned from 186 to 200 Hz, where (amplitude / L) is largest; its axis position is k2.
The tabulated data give 187 Hz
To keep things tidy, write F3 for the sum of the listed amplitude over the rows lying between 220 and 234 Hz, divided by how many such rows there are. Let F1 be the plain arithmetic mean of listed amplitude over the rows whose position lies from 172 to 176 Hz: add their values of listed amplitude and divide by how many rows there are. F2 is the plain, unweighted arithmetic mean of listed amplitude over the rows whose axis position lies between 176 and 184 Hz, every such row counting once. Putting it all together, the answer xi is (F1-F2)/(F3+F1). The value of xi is 0.02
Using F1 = 1.21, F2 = 1.17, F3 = 1.07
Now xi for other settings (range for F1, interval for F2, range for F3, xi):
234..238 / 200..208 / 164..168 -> 0.10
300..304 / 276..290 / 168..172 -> -0.02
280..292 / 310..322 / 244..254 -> -0.02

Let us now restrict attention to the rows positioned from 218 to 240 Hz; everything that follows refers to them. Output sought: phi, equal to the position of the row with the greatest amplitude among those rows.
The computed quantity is 237 Hz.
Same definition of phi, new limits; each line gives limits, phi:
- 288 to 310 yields 307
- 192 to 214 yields 213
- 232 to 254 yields 249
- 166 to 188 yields 175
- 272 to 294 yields 279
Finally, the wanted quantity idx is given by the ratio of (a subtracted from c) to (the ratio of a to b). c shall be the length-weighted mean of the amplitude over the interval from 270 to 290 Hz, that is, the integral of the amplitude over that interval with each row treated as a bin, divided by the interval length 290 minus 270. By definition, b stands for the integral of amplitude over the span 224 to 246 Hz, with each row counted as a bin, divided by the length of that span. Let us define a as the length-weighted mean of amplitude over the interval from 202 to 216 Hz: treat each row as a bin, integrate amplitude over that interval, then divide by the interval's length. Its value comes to 0.23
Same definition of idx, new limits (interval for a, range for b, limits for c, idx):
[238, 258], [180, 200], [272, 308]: 0.02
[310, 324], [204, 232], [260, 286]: -0.05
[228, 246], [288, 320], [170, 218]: -0.22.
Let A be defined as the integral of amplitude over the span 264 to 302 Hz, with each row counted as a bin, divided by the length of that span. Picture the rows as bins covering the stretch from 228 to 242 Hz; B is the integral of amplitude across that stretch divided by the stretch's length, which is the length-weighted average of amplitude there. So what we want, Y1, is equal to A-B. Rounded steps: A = 1.262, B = 1.15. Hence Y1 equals 0.1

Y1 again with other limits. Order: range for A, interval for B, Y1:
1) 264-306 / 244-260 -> 0.0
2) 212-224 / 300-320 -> -0.2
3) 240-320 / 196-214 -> 0.3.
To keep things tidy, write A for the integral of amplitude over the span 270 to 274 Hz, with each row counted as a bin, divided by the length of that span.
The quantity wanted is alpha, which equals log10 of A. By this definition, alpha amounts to 0.10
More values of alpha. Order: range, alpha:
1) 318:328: 0.13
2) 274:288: 0.10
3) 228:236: 0.05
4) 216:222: 0.02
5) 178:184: 0.06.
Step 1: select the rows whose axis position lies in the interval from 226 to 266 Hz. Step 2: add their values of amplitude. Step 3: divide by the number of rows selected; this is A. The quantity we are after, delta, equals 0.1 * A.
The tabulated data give 0.120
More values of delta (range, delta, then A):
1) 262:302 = 0.126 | 1.26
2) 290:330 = 0.131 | 1.31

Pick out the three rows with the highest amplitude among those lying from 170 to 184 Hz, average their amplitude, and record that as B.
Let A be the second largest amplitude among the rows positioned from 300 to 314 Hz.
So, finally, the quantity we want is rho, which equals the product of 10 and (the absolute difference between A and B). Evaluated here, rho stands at 0.9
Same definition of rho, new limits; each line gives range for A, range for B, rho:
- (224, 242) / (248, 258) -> 0.9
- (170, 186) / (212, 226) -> 1.5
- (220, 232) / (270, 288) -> 2.3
